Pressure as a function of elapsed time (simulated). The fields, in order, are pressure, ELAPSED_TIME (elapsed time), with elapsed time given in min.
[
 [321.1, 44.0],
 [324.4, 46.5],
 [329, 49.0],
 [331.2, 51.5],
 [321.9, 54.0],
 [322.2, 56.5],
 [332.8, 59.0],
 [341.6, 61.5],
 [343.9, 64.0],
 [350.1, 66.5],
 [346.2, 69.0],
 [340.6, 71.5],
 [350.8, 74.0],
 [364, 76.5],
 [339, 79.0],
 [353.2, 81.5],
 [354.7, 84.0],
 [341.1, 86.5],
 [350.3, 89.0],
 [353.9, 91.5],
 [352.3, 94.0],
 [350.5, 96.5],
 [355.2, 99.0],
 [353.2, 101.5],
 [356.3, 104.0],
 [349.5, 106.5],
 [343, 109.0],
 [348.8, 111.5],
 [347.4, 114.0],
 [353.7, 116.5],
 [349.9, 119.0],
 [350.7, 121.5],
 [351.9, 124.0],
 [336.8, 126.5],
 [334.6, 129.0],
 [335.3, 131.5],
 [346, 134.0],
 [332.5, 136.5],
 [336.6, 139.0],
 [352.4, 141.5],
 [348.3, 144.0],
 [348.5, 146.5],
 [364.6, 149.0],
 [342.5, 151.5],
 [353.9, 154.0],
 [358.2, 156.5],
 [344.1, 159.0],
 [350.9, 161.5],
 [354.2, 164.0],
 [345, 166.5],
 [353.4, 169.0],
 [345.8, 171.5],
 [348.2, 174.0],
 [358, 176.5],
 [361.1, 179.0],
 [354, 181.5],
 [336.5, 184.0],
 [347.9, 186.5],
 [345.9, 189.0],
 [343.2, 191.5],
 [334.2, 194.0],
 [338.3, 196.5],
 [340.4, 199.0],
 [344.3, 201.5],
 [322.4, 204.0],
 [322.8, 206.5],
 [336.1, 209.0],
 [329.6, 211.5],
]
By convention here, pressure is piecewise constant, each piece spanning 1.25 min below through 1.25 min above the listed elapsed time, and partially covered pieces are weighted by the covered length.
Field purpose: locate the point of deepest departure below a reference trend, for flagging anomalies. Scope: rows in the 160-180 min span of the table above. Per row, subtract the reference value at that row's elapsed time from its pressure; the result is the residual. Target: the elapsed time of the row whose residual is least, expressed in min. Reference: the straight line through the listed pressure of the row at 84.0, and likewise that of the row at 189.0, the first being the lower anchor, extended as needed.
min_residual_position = 166.5 min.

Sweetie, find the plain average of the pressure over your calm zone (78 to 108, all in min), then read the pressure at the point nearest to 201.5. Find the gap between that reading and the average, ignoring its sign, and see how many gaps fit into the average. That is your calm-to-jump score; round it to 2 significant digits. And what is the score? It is 54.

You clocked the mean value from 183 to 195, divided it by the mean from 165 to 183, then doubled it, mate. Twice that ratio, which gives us 1.94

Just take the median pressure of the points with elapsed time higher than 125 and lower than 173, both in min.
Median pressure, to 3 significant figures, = 346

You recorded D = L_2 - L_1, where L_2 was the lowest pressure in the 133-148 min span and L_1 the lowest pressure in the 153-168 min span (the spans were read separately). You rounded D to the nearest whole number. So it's -12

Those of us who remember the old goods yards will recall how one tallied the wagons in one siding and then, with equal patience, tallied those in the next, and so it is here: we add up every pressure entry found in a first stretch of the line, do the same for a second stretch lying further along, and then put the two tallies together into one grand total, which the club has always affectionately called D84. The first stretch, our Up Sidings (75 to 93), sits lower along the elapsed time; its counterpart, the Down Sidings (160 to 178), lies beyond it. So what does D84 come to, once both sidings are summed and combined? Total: 4912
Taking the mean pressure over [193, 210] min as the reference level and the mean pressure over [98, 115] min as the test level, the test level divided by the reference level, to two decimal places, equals 1.05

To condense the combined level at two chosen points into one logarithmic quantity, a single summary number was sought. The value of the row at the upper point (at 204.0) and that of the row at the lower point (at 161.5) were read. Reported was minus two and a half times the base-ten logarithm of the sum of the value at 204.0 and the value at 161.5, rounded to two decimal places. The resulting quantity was -7.07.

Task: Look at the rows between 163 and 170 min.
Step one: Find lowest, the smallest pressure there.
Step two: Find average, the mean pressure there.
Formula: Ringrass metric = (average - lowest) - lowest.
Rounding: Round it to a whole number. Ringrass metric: -339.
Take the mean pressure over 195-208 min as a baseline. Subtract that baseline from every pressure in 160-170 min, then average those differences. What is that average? 17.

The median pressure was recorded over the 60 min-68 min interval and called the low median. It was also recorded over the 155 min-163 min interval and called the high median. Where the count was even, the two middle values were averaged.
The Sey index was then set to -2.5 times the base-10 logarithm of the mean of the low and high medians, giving -6.35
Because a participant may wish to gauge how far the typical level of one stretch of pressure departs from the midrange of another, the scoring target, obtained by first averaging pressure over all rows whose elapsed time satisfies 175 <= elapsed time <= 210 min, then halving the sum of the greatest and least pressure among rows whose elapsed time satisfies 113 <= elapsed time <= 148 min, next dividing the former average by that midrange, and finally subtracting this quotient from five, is 4.00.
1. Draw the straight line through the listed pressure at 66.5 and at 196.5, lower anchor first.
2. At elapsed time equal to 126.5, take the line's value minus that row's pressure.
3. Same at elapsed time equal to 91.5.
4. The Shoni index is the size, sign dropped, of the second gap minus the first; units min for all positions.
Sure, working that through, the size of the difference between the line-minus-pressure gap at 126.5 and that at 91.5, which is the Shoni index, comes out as 14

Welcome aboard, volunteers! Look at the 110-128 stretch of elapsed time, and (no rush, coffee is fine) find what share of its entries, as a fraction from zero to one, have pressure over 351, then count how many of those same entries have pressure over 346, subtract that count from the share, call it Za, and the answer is -6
